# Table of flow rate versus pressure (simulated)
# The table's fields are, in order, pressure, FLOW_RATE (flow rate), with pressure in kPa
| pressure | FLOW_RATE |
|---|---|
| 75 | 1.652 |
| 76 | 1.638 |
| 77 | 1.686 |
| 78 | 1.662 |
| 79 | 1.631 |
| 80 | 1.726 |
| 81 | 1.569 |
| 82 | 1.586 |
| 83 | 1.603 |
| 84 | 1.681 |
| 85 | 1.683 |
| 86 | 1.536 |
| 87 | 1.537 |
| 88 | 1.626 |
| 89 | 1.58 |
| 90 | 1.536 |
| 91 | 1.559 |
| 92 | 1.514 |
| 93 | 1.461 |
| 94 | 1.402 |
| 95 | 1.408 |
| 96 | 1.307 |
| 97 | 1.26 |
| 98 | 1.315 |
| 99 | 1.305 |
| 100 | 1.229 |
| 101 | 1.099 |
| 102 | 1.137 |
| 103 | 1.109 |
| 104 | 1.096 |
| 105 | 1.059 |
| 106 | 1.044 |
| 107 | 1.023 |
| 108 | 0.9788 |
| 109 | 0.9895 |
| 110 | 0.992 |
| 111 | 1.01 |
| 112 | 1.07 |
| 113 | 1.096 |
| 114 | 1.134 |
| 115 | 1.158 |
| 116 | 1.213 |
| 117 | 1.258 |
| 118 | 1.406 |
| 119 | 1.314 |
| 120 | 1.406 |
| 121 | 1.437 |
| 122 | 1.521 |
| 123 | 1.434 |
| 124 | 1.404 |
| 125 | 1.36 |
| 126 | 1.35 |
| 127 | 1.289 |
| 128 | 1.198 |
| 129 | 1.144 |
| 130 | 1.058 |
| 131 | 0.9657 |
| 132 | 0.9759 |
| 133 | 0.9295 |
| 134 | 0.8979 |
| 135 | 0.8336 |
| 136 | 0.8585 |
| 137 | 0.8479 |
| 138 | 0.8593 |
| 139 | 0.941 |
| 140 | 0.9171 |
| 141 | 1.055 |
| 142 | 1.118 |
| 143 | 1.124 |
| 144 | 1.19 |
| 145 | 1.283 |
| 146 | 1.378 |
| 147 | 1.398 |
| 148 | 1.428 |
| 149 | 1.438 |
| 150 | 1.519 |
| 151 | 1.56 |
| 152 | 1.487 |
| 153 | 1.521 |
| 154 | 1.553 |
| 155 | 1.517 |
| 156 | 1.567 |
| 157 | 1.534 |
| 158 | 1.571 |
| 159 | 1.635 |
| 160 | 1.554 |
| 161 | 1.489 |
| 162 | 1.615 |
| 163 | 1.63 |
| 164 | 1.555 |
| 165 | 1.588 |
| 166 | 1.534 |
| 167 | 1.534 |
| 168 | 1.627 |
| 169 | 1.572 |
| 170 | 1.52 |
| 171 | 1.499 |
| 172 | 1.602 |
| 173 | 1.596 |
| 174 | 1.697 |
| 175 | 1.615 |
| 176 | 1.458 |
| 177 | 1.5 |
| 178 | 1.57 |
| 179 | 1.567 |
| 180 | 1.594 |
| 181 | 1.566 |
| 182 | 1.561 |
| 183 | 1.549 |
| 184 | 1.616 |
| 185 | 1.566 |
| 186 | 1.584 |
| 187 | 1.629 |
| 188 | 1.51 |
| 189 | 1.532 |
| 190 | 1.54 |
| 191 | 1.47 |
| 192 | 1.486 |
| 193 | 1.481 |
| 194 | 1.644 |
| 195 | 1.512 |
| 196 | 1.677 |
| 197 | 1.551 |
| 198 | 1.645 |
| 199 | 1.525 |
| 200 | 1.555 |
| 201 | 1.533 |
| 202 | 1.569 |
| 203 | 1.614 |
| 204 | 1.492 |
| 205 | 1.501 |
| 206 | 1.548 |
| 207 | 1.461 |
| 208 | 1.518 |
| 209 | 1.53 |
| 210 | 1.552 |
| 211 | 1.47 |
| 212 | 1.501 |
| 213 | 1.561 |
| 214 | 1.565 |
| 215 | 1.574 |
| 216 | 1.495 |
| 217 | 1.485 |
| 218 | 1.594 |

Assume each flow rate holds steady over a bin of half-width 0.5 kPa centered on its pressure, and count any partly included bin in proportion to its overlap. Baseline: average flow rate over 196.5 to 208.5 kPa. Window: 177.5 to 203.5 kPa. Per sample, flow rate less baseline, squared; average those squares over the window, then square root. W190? 0.06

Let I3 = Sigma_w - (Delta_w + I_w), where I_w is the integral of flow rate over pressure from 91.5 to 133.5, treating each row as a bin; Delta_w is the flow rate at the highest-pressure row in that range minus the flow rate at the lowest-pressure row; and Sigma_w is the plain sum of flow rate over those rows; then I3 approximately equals 0.58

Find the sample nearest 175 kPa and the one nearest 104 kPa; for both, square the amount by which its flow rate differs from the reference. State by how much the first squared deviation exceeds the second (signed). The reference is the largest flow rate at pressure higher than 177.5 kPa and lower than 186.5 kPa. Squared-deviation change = -0.27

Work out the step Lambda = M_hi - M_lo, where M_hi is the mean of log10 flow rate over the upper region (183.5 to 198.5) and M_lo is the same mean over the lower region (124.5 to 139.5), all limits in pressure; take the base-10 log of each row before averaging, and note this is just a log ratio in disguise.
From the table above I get 0.19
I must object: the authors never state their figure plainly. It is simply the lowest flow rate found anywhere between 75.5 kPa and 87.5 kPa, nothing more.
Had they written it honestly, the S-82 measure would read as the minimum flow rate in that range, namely 1.536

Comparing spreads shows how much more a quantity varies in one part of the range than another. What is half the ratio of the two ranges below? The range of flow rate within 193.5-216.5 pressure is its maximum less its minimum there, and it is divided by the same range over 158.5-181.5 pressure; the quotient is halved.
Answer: 0.45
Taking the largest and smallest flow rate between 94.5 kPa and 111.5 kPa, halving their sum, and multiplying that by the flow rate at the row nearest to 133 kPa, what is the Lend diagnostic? 1.11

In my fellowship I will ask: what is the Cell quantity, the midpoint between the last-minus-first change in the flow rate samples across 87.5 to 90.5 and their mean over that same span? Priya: 0.75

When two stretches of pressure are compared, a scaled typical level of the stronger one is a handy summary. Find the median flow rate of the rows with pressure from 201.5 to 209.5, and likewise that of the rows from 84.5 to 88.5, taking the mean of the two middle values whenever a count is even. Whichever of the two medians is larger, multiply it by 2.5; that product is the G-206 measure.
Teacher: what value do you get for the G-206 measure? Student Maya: 3.95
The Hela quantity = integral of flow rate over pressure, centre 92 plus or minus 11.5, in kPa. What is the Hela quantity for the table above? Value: 33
